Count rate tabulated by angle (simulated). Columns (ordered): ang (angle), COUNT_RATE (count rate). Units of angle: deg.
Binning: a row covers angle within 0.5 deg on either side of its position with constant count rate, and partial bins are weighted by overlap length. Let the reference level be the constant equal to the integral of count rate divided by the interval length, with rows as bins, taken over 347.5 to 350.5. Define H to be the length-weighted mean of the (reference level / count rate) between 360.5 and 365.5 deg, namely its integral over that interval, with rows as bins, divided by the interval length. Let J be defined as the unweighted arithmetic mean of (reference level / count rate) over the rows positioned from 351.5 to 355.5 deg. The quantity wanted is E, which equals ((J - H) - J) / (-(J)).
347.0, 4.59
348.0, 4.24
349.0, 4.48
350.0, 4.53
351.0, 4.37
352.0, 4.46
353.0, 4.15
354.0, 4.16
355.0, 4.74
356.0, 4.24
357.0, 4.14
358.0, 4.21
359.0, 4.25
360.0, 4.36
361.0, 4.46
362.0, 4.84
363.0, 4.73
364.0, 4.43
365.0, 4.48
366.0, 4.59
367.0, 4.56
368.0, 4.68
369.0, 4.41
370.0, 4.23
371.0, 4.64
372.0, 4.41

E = 0.95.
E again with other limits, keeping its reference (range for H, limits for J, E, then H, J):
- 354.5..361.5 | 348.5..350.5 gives 1.04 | 1.019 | 0.98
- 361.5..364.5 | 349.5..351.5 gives 0.95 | 0.948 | 0.99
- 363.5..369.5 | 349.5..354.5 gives 0.96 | 0.976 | 1.02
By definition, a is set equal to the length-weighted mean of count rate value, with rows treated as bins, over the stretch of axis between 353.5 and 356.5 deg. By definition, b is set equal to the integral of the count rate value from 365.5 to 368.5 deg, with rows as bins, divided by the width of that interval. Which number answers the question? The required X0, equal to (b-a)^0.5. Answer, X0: 0.5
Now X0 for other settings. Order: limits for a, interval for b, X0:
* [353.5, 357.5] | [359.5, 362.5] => 0.5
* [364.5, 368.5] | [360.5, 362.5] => 0.3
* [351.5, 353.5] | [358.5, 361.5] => 0.2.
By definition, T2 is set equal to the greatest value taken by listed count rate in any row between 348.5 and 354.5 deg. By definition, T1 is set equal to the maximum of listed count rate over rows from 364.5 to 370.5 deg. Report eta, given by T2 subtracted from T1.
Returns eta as 0.15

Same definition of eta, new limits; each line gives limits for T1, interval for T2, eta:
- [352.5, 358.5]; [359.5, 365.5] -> -0.10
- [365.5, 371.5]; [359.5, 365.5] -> -0.16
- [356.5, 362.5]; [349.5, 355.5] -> 0.10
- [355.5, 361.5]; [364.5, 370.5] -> -0.22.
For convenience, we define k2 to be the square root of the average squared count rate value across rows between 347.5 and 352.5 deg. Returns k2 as 4.42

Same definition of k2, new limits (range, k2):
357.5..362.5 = 4.43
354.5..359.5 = 4.32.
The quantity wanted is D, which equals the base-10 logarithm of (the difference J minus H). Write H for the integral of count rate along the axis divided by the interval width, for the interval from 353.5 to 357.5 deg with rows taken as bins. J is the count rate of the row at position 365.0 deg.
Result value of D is -0.80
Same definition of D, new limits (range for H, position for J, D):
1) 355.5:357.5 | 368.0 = -0.31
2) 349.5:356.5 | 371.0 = -0.58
